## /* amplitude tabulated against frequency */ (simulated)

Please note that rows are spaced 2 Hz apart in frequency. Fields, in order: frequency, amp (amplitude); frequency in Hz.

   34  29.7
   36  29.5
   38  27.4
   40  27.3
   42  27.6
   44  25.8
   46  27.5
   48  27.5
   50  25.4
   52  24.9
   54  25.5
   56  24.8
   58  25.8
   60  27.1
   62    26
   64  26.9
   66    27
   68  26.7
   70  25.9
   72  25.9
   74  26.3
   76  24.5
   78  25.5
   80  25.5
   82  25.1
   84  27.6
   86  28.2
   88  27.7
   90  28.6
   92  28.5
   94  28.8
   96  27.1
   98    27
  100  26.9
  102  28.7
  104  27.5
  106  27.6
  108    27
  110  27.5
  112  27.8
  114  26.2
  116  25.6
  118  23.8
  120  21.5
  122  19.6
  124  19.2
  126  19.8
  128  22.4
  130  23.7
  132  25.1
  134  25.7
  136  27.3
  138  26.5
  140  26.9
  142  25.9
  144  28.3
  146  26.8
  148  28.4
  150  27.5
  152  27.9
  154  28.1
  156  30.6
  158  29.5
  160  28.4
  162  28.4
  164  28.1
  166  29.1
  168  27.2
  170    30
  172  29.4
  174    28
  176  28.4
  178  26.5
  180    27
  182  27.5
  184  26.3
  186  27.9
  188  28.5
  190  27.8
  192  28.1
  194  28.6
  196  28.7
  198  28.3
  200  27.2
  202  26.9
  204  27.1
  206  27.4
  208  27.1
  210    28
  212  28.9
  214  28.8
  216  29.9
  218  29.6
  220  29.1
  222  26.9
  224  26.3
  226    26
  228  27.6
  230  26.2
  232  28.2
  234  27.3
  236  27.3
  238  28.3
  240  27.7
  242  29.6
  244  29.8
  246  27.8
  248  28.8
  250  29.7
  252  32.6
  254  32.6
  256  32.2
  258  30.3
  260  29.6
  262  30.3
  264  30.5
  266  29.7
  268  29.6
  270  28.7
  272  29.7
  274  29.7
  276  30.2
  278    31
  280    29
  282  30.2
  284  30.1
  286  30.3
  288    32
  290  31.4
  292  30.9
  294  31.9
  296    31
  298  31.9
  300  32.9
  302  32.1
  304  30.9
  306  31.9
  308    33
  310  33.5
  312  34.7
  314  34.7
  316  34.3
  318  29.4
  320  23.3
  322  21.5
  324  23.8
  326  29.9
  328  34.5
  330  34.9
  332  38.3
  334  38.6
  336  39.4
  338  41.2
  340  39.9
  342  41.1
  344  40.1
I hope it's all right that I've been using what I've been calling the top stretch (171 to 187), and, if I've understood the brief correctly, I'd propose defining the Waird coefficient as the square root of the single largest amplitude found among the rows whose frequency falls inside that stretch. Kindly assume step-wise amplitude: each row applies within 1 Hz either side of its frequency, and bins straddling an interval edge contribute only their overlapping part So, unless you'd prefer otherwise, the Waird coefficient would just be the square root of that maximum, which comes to 5.42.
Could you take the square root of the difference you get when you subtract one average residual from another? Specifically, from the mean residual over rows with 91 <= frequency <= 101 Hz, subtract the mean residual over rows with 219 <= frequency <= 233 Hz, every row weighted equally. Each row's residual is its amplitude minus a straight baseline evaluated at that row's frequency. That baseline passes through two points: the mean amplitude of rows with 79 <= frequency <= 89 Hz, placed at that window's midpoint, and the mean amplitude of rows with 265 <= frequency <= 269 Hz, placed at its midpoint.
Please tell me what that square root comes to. 1.6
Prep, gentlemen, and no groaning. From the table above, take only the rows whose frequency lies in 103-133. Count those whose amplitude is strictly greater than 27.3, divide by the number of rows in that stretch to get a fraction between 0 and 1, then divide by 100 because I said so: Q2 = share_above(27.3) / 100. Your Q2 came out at 0.003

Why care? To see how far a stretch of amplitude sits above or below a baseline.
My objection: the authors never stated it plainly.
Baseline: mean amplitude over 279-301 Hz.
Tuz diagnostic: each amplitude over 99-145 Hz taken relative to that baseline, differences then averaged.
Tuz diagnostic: -5.8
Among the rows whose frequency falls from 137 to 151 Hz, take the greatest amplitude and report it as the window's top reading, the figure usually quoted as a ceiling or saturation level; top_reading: 28.4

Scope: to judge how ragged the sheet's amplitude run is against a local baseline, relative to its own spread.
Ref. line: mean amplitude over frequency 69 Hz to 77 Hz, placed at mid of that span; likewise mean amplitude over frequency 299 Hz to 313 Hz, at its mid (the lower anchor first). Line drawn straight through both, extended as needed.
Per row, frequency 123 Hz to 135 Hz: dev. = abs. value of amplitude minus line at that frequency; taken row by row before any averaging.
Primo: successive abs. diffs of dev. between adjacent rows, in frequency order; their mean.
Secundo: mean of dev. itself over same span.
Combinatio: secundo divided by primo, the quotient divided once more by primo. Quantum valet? 3.1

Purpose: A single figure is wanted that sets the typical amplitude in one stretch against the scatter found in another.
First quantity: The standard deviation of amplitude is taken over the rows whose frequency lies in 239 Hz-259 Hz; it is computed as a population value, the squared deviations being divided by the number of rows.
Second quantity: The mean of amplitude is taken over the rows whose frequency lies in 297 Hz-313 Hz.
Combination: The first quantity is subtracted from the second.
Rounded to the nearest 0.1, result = 30.9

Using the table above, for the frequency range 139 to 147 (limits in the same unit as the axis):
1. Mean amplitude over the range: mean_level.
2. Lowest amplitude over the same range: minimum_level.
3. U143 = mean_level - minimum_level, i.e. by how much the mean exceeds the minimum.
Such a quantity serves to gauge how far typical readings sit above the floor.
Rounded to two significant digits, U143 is 1.1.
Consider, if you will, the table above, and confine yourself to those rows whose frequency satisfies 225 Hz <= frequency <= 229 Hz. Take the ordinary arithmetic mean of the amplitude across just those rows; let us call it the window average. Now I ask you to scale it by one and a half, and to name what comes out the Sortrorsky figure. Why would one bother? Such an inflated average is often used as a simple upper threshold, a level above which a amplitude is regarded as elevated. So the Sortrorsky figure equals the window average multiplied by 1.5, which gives 40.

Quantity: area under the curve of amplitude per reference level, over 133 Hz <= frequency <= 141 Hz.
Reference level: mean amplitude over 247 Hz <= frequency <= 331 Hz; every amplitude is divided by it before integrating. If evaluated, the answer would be 6.93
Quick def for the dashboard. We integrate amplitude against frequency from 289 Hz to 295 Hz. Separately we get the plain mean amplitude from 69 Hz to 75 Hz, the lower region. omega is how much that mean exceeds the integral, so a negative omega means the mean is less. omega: -162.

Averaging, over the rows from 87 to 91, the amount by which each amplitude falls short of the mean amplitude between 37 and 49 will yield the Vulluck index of -1.0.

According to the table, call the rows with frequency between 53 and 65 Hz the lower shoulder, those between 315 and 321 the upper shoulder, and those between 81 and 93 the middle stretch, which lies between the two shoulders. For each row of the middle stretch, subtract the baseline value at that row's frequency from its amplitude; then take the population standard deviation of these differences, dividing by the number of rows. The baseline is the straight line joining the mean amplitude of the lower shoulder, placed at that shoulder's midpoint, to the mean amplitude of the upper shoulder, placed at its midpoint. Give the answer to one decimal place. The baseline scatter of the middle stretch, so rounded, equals 1.2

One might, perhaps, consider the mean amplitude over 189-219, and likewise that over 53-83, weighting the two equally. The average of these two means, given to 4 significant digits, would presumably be 27.03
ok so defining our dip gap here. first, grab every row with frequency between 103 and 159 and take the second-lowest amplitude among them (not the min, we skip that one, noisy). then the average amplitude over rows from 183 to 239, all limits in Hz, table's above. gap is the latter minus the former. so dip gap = 8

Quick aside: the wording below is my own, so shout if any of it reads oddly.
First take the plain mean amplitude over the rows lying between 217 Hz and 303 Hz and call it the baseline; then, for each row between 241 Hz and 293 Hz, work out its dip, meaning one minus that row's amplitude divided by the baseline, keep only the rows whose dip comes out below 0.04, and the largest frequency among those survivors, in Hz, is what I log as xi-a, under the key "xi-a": 292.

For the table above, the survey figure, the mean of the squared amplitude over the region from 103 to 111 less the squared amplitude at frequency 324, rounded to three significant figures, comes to 184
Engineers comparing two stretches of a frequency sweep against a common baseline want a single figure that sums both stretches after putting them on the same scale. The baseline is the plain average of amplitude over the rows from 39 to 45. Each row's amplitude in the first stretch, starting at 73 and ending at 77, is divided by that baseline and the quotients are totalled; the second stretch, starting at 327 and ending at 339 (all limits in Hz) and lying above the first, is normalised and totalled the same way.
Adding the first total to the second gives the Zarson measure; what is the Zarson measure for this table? 10.3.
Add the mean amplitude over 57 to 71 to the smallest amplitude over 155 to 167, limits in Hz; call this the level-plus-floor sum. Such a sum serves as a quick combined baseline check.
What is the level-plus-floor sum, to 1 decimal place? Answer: 54.6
